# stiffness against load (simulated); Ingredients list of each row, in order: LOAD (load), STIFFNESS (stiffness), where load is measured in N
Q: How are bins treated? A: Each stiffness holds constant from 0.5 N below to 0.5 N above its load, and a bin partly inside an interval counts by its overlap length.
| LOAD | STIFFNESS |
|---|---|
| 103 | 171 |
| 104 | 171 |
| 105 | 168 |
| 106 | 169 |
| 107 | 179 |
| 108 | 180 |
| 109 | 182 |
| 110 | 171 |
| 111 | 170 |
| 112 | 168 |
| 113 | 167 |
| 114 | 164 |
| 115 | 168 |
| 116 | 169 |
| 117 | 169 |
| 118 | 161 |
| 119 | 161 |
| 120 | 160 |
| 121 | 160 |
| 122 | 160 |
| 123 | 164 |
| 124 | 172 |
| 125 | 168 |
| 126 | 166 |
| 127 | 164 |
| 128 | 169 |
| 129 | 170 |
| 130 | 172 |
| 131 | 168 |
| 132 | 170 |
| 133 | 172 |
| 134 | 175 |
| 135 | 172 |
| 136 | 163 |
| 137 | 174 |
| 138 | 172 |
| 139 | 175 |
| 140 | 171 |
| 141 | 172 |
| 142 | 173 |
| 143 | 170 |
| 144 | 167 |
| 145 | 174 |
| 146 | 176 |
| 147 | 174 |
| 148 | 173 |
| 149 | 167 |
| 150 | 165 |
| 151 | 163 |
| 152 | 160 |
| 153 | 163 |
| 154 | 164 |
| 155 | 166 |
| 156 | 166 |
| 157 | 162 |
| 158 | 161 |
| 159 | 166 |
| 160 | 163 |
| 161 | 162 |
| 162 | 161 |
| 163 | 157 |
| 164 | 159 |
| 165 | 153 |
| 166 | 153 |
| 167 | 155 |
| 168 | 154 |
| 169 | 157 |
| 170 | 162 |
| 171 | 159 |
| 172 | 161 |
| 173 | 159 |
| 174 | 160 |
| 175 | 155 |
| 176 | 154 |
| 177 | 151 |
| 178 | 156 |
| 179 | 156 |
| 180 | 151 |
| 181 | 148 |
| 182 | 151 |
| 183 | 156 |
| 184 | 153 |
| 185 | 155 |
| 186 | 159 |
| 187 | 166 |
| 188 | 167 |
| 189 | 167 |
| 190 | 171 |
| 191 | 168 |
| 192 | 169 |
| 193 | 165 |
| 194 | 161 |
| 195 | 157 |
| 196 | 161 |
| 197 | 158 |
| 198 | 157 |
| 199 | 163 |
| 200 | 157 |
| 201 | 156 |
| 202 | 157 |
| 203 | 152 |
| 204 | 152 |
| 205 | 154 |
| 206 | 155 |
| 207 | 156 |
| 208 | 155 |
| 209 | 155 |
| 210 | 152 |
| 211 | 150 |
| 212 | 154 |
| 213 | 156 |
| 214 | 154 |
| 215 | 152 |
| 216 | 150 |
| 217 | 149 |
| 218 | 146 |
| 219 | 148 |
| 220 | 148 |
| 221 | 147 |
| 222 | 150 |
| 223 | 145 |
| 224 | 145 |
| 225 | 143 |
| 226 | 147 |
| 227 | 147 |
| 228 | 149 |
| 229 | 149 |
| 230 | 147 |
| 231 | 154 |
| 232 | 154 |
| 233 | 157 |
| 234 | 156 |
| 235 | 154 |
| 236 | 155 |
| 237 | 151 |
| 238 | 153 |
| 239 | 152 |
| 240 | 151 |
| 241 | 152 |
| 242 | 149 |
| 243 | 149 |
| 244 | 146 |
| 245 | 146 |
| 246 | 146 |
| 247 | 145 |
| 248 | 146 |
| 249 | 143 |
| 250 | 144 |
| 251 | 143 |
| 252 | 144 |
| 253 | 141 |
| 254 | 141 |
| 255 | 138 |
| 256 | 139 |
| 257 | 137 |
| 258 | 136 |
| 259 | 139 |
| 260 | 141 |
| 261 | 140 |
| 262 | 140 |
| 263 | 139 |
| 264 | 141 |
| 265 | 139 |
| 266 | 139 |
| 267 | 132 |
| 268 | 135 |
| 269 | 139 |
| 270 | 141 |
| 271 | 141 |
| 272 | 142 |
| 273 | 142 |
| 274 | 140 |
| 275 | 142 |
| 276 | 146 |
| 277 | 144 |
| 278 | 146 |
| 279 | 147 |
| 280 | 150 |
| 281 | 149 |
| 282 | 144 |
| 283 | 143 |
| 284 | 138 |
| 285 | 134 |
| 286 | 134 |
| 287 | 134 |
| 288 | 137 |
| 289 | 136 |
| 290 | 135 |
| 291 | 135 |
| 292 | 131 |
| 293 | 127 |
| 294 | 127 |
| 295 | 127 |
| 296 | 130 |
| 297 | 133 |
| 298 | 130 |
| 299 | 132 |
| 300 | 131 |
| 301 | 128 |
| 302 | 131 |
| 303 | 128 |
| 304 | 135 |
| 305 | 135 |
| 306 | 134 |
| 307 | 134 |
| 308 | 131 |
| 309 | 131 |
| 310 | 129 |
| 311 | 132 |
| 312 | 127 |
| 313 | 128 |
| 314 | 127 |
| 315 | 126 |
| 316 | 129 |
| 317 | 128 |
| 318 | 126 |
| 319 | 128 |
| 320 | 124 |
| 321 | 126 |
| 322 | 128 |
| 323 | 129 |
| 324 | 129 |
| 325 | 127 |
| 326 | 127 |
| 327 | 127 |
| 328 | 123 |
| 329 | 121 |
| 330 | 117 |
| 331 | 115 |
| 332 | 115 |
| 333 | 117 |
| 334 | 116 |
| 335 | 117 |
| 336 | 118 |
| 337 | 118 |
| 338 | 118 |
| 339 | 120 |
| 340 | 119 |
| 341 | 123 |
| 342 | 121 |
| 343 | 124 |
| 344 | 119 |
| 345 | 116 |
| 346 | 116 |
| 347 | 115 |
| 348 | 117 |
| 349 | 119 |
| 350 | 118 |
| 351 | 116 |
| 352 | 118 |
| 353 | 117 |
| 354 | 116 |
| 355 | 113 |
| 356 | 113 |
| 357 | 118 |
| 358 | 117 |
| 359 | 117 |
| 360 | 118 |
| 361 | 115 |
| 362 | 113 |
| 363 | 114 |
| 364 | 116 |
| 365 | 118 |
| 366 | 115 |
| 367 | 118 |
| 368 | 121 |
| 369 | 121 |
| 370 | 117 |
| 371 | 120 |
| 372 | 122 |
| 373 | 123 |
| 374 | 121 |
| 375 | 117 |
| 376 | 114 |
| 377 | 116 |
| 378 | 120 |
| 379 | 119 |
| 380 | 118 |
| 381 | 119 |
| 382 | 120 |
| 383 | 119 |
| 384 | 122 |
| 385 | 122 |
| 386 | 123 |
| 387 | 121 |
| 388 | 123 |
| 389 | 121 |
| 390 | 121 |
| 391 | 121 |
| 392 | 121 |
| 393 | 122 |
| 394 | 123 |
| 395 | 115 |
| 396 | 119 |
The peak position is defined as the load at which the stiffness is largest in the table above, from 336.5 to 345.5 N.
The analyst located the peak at 343 N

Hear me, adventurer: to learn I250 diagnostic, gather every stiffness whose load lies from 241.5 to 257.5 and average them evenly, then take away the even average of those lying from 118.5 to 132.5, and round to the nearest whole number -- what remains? -22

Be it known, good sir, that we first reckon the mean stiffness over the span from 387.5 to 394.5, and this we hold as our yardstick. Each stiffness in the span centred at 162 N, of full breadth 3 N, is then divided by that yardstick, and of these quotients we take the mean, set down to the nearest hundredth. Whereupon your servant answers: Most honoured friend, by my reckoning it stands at 1.31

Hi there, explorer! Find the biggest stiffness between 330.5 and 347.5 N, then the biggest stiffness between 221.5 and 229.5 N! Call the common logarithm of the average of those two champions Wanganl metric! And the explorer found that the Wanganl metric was 2.14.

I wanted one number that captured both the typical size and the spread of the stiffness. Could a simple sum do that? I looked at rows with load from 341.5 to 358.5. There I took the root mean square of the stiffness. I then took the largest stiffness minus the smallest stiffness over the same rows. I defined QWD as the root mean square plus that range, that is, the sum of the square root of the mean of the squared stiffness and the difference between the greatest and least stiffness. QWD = 128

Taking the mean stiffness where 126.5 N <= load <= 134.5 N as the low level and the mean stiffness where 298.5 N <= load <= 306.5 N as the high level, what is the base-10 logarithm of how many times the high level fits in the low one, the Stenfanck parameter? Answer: 0.111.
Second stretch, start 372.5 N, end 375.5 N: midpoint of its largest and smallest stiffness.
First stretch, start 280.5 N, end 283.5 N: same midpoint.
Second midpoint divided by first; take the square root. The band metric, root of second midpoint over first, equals 0.91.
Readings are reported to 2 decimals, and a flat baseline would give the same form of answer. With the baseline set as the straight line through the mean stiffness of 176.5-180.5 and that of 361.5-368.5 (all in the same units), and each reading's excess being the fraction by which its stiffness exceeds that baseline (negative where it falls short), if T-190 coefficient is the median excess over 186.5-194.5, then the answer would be 0.10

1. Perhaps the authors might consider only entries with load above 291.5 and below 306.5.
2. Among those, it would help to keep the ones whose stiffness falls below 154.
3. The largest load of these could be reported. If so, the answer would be 306 N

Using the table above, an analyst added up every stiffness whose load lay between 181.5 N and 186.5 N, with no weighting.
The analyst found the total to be 774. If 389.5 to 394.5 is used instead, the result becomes 608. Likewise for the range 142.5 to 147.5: 861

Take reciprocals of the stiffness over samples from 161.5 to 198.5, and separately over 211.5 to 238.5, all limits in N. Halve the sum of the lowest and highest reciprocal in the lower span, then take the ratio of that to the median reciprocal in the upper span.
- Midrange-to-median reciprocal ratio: 0.95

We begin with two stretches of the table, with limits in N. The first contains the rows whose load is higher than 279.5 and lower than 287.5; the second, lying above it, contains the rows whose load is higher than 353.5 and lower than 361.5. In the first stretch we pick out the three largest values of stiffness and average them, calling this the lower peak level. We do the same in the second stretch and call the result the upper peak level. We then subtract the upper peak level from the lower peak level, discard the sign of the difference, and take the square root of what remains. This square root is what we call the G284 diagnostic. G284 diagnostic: 5.48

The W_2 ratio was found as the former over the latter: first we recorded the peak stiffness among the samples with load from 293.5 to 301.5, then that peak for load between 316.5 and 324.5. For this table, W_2 1.03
